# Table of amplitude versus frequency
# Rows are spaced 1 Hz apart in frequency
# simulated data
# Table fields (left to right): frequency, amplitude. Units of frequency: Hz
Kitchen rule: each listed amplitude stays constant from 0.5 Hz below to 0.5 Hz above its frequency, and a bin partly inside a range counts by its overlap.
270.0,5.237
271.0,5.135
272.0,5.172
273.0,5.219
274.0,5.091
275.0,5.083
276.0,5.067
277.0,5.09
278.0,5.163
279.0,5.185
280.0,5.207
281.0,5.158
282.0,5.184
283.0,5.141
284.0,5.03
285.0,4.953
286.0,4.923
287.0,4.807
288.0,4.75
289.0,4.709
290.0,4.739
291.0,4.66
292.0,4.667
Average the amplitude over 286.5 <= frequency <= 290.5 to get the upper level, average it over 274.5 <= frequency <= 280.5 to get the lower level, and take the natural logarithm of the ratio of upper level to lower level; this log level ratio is -0.08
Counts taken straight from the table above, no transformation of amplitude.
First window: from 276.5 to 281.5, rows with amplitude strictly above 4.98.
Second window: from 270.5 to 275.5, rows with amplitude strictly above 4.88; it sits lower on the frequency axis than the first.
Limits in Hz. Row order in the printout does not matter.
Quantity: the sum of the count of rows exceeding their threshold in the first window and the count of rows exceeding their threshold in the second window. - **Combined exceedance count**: 10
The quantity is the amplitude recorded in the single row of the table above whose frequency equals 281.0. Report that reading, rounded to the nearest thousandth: 5.158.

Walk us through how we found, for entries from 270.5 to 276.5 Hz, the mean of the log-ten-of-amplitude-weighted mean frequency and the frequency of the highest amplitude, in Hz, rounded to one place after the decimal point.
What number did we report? 273.2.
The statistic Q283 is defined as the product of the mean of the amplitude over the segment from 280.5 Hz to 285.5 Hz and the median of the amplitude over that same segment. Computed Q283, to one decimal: 26.2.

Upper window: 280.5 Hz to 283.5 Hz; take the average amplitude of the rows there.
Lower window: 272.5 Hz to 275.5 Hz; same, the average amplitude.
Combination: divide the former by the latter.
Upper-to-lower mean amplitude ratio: 1.01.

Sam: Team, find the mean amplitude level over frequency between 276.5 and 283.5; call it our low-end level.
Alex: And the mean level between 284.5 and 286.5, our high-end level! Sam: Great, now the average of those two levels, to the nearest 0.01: 5.05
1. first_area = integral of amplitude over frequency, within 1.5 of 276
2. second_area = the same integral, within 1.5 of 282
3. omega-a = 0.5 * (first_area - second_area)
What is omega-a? -0.1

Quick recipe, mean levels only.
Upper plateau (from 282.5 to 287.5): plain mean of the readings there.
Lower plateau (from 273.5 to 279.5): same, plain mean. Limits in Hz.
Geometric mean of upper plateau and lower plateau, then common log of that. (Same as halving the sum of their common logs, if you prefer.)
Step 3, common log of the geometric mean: 0.703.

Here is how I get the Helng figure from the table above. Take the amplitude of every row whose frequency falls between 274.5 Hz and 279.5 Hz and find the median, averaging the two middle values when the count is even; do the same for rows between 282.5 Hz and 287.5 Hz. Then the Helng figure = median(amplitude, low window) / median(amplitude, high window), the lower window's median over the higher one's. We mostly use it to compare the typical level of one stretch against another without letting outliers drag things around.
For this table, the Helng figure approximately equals 1.03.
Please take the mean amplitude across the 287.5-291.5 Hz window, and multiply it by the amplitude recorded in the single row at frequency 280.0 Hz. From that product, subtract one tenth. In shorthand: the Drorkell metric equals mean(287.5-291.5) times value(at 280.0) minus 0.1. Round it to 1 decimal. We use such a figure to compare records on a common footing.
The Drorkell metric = 24.4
